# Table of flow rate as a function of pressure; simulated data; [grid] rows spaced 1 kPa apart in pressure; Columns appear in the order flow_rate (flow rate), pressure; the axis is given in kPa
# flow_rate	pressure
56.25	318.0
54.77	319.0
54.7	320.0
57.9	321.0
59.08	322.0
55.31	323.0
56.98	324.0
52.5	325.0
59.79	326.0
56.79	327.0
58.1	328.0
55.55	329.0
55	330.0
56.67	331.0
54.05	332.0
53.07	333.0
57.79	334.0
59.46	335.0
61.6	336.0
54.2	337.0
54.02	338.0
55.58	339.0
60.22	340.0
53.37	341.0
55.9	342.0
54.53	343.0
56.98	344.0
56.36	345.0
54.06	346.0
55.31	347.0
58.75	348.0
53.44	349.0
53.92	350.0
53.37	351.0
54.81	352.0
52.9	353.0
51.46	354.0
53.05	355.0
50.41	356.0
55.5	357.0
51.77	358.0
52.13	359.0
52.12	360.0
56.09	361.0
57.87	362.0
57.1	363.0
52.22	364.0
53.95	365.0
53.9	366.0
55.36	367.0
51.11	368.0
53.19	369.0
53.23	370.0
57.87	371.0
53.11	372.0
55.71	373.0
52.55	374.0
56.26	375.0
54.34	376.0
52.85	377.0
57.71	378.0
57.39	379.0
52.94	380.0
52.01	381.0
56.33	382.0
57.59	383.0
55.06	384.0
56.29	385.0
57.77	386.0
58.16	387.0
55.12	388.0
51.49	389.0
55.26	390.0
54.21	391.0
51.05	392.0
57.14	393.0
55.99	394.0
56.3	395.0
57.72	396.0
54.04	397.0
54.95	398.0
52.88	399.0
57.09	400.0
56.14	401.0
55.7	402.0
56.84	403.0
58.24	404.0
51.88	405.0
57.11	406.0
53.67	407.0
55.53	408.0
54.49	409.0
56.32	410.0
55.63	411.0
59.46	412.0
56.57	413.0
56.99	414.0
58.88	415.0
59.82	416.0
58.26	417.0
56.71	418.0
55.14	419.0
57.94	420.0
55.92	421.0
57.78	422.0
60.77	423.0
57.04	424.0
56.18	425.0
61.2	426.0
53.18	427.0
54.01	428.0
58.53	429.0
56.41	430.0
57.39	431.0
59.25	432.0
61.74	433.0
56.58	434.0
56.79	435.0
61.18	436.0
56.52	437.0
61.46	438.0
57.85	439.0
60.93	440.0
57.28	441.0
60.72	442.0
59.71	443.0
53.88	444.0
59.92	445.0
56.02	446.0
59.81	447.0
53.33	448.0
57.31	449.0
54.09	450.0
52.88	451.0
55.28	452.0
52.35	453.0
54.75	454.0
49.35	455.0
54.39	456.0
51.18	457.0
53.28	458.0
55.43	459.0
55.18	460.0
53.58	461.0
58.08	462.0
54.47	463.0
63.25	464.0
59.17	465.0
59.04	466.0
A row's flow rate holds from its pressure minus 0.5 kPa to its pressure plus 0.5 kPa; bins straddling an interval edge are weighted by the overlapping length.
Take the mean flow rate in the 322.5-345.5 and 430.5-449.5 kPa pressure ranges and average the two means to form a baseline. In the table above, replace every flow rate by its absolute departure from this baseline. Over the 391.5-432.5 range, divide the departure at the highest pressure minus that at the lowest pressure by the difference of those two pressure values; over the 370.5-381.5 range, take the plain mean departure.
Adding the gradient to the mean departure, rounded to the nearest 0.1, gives 2.6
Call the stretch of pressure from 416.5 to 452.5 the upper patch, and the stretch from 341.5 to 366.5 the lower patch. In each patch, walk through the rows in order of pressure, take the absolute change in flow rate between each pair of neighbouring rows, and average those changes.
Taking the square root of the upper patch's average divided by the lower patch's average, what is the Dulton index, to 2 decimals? 1.26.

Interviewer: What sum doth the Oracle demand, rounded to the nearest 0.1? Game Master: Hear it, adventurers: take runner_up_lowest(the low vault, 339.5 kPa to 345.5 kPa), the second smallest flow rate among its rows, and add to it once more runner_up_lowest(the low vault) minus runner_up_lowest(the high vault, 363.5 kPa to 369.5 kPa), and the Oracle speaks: 56.8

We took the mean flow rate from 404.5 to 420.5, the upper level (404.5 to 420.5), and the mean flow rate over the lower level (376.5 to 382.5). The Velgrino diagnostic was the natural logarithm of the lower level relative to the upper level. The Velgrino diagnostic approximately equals -0.030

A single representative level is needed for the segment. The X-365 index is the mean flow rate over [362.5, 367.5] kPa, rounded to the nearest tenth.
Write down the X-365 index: 54.5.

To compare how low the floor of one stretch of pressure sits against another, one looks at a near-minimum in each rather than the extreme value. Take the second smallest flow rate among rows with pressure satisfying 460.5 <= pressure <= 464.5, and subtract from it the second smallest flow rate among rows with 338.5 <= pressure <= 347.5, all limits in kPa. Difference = 0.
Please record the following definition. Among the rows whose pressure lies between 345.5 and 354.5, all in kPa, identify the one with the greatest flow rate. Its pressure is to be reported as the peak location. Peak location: 348.0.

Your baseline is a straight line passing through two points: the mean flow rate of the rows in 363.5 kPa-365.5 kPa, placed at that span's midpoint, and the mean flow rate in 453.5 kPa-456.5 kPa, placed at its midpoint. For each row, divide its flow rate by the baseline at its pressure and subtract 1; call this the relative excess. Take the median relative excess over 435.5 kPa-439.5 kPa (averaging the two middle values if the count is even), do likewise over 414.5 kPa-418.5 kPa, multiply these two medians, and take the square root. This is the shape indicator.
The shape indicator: 0.116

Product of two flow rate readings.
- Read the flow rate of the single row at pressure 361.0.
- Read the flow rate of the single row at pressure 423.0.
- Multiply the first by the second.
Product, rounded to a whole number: 3409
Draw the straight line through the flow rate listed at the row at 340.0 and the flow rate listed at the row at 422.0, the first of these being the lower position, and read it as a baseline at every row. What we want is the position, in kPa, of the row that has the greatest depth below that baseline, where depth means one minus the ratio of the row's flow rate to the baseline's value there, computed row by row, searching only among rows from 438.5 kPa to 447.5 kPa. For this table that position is 444.0 kPa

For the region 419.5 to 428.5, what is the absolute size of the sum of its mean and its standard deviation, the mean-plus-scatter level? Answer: 60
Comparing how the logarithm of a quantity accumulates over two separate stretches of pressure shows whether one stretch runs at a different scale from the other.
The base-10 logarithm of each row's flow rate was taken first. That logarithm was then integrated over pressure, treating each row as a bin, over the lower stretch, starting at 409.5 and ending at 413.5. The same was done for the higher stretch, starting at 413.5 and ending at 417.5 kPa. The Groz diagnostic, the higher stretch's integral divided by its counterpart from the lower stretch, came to 1.006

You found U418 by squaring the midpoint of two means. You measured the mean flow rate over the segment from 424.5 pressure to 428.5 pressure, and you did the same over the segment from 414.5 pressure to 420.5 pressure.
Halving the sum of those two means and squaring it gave 3245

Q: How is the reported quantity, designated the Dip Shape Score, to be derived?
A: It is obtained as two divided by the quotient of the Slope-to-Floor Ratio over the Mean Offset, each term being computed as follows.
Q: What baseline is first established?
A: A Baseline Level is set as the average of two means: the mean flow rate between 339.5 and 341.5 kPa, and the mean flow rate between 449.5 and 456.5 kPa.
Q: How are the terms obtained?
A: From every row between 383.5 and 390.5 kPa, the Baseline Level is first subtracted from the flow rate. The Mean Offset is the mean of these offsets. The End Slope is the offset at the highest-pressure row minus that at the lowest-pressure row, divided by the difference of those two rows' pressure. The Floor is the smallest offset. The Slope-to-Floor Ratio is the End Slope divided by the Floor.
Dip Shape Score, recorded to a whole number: -117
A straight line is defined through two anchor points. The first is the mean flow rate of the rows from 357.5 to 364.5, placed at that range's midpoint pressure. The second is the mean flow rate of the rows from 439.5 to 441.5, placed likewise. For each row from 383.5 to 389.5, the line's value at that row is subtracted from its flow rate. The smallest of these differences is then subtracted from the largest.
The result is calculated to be 6.8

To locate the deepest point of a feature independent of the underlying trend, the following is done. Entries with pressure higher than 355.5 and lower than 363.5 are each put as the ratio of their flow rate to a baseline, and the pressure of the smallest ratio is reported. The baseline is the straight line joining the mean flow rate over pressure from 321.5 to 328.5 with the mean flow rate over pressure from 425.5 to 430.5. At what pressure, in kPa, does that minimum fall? 356.0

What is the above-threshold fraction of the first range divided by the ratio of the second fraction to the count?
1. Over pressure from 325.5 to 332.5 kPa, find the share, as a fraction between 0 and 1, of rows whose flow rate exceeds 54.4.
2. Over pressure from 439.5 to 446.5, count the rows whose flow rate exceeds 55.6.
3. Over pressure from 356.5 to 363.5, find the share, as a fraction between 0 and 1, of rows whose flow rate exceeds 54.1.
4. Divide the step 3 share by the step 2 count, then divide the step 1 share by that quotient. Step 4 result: 9.0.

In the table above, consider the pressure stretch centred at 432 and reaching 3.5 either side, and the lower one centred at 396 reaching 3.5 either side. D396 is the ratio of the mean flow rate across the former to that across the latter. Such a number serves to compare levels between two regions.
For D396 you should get 1.05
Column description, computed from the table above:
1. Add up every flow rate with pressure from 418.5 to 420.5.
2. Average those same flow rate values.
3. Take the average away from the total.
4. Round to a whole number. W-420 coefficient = 57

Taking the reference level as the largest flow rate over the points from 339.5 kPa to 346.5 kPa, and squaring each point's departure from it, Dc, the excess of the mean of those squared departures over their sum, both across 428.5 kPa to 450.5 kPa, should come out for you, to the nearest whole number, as -226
